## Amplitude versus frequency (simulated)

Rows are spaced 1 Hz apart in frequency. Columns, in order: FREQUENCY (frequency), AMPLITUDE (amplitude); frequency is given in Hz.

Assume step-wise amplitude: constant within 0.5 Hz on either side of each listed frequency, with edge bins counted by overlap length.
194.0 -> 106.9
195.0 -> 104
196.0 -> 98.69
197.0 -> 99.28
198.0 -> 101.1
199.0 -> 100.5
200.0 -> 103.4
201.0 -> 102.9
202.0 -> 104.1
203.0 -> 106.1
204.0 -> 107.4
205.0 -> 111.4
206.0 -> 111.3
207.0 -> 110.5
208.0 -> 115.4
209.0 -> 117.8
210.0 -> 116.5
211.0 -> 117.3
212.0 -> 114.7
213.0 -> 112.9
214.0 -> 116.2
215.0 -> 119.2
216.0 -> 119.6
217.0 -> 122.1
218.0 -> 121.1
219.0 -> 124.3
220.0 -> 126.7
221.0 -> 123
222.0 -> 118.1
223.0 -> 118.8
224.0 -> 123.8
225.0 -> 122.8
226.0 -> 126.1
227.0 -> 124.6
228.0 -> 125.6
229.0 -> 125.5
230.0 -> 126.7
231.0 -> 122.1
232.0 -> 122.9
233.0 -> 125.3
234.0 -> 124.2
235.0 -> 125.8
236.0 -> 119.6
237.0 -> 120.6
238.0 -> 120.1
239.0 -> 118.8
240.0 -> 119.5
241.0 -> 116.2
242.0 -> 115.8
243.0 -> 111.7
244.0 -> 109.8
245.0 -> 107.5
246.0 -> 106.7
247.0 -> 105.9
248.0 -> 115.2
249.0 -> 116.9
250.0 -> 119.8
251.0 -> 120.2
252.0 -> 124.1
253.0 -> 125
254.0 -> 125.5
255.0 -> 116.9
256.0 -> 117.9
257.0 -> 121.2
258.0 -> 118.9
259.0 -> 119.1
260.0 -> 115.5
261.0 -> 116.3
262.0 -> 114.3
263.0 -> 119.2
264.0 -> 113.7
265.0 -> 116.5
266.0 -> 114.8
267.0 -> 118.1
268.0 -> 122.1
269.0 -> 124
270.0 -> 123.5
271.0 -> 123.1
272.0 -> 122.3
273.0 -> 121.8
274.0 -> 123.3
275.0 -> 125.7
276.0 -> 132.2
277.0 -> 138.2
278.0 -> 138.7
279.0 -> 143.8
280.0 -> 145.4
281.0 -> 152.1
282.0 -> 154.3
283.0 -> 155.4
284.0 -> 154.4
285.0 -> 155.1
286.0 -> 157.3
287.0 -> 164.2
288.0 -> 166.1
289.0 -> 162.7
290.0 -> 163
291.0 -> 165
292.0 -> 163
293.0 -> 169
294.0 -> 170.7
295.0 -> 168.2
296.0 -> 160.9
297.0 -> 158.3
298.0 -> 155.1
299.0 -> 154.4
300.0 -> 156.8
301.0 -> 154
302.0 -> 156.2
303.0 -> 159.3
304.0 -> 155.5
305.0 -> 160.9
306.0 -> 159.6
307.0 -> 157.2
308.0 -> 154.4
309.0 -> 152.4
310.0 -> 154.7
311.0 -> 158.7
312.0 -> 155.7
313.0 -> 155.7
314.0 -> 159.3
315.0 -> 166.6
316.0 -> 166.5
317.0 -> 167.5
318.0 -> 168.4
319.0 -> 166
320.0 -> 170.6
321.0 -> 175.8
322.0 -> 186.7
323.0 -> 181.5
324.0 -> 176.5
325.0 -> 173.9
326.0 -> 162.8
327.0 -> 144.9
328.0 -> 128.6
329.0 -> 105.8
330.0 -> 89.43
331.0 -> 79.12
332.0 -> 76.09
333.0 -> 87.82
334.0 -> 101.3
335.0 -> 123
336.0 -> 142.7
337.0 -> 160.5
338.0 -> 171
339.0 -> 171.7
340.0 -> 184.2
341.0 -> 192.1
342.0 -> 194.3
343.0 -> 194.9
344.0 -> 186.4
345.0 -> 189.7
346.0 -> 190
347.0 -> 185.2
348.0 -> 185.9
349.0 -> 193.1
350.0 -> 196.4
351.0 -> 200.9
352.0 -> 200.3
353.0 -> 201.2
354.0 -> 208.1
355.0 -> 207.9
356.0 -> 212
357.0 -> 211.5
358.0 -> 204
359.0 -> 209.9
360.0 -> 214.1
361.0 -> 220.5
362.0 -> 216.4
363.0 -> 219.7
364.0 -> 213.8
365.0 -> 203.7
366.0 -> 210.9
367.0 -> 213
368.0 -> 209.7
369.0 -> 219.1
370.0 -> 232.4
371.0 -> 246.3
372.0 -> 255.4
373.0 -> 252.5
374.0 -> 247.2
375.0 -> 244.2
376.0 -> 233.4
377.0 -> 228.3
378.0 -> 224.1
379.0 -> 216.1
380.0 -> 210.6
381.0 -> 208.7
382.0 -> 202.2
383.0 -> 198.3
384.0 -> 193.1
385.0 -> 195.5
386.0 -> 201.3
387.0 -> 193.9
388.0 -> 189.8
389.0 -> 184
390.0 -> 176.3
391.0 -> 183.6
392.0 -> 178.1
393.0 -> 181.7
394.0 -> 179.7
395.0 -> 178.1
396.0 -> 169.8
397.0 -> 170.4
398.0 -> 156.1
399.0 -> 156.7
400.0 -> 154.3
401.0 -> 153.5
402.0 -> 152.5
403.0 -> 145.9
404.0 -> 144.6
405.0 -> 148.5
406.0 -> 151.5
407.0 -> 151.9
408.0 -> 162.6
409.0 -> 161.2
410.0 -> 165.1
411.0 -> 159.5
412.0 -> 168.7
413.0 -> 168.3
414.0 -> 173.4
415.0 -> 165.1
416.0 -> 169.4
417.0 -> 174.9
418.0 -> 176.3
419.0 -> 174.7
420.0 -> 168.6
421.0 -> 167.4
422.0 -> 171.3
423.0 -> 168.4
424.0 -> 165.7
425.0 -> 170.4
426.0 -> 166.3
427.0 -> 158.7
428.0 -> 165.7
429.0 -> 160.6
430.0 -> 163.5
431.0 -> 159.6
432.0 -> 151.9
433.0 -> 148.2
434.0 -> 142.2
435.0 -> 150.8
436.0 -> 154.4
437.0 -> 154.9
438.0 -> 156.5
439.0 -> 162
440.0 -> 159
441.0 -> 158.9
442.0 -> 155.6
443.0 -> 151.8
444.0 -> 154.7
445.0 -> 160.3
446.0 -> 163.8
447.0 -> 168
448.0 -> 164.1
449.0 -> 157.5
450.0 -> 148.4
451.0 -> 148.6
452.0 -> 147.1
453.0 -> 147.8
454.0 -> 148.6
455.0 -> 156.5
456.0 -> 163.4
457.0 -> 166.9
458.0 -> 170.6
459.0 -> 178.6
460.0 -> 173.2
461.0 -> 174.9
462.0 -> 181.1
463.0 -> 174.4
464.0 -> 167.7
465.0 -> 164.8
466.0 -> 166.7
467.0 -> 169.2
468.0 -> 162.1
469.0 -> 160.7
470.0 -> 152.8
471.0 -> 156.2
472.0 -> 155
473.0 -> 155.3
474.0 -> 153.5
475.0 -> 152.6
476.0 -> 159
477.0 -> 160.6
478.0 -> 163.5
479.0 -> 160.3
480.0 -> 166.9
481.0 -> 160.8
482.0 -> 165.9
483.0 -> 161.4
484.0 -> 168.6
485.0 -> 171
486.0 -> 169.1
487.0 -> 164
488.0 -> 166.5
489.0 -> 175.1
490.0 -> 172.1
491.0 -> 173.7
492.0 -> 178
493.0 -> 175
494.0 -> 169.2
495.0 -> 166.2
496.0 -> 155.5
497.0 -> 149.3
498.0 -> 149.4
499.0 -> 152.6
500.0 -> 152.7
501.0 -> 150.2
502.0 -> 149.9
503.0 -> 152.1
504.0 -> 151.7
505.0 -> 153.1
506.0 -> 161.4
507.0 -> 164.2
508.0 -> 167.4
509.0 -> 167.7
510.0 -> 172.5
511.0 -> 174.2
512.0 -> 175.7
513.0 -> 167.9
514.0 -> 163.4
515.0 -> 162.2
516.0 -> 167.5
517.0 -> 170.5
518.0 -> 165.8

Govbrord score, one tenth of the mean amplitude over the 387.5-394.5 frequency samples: 18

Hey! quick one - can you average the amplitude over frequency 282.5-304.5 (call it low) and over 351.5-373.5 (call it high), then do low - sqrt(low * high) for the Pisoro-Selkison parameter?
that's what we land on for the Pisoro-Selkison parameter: -26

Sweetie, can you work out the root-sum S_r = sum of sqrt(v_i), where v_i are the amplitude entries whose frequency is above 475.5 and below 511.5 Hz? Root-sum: 460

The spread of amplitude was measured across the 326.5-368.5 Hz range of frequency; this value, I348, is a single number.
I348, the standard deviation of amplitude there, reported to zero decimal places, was 43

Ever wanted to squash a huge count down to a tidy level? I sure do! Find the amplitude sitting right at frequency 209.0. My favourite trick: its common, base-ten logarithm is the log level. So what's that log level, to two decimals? 2.07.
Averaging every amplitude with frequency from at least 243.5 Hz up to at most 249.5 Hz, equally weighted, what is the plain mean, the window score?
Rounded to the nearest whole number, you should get 110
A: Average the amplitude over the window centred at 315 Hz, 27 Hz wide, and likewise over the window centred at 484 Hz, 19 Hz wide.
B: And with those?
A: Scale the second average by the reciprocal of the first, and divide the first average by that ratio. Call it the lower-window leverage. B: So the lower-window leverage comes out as 158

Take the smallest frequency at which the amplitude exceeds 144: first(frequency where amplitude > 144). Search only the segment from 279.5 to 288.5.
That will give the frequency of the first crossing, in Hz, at 280.0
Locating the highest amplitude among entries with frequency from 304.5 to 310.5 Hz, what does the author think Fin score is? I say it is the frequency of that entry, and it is 305.0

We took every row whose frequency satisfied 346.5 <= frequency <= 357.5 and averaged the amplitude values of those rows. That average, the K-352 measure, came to 200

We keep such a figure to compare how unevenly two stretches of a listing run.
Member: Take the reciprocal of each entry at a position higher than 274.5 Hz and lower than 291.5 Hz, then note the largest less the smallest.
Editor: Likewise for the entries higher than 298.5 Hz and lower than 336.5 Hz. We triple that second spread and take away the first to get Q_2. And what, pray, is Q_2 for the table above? 0.0214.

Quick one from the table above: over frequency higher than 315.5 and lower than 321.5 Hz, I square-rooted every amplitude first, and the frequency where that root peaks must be 321.0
